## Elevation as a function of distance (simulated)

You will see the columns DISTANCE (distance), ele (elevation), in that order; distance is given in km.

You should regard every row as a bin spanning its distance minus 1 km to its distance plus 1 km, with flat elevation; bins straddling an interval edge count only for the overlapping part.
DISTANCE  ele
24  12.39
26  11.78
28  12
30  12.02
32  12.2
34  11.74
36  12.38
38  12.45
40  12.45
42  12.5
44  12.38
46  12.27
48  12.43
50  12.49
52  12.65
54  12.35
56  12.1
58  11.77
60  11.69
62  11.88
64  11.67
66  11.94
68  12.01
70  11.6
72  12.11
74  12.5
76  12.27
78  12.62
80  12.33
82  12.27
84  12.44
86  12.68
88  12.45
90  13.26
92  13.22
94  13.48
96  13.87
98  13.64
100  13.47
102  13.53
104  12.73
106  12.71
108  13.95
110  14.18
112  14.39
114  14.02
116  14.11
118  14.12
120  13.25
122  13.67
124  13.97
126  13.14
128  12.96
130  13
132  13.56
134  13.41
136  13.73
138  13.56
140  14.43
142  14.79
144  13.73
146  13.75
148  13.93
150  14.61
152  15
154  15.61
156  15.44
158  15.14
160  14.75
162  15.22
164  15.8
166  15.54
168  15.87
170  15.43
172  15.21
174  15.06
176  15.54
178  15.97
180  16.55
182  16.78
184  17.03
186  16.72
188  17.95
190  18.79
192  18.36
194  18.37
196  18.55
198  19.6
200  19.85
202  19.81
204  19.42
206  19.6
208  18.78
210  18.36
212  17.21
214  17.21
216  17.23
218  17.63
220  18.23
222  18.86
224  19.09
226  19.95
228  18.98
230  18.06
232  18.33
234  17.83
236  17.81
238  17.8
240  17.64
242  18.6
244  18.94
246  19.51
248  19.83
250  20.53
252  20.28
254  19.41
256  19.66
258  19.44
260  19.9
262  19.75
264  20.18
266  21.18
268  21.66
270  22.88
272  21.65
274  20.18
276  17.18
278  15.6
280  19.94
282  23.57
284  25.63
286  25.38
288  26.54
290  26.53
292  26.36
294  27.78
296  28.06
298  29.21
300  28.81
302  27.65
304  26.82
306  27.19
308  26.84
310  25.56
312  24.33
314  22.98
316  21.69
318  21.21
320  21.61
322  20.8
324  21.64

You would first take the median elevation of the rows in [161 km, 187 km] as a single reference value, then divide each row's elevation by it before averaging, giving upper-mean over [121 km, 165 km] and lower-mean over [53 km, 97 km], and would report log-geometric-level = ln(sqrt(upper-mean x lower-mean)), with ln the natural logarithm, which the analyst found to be -0.17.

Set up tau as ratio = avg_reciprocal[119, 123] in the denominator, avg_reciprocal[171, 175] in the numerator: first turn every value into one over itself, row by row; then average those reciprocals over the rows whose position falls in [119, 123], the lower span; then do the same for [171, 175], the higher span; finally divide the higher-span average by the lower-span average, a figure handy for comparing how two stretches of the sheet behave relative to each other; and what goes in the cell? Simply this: 0.89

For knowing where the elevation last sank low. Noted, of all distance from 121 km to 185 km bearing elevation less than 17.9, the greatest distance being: 184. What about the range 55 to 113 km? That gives 112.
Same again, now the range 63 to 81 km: 80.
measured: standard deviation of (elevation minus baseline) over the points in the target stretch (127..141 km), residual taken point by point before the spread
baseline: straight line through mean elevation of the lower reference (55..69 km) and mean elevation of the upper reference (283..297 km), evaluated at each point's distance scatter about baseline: 0.3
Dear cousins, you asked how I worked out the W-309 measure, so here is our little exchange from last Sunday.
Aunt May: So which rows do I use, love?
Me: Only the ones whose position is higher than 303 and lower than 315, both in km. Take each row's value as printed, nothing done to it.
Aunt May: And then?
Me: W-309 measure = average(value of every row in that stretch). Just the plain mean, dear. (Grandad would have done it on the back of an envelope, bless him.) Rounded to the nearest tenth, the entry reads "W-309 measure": 25.6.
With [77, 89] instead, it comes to 12.5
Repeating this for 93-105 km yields 13.5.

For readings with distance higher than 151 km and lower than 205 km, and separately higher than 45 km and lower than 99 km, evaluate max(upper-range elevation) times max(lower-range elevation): 275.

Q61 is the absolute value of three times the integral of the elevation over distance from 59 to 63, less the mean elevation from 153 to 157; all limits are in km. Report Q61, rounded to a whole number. 126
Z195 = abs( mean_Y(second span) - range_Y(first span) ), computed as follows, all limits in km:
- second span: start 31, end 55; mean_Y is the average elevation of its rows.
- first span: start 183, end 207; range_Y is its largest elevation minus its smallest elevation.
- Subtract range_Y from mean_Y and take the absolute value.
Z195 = 9.2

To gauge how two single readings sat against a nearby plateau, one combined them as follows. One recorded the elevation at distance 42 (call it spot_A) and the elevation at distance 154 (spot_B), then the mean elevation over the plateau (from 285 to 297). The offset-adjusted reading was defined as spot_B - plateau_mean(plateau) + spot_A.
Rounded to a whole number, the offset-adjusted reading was 1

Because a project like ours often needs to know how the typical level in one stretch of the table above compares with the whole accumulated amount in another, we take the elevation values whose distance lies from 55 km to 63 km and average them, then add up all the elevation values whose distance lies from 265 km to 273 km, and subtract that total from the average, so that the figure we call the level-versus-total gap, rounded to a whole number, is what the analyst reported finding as -76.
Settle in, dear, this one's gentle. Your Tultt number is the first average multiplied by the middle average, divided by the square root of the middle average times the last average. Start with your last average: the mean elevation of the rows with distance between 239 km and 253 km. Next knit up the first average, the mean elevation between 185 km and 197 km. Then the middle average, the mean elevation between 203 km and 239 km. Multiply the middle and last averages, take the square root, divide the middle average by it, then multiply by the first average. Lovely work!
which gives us 17.7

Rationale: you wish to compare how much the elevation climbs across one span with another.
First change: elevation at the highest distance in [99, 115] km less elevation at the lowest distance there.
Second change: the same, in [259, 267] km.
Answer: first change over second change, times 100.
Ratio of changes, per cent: 43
